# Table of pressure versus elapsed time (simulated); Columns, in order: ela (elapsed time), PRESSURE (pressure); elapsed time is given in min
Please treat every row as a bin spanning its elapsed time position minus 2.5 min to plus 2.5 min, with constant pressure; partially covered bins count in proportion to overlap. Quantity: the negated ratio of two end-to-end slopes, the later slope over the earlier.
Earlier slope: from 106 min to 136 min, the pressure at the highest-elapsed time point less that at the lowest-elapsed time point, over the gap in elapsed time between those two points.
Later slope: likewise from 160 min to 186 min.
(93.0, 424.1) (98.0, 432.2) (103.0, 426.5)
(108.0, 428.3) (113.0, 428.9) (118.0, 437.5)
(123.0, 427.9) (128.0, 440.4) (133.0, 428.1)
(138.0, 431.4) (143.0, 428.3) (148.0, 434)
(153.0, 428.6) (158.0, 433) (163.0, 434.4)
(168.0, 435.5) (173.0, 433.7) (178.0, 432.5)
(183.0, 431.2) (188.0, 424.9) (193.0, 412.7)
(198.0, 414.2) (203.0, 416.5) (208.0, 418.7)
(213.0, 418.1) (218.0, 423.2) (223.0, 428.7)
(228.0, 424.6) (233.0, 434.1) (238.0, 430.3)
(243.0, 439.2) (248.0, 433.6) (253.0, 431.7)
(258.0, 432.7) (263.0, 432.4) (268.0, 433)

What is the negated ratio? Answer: -20.0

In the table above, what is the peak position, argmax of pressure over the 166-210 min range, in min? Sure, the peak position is 168.0 min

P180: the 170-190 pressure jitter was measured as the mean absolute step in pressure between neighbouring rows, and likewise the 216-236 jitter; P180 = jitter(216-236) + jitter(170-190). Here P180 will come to 9.3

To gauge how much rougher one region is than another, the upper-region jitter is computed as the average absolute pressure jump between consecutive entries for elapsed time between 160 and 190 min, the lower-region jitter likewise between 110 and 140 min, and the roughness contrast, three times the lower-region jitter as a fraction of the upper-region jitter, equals 11.9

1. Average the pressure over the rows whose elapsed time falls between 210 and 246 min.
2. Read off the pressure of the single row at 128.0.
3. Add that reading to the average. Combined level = 869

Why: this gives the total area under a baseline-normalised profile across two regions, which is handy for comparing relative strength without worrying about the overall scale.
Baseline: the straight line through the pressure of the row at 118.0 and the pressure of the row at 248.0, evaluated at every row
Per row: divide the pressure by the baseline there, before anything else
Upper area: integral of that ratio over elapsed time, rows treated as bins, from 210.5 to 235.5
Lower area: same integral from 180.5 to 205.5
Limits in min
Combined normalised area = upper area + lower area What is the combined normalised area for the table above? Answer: 48.6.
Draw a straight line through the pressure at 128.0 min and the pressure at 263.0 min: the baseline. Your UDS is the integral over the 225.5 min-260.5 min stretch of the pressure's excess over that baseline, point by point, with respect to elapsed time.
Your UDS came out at -44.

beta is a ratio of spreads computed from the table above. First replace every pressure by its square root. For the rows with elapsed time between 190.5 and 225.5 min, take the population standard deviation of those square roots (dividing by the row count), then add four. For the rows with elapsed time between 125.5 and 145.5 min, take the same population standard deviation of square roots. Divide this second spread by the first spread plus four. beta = 0.029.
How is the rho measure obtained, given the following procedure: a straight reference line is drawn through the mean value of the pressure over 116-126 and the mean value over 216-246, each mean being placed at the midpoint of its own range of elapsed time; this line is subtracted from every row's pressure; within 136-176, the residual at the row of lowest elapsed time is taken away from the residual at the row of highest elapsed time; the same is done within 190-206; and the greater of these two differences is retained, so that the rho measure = 4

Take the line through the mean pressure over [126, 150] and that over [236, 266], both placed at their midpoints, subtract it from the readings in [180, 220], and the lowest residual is -20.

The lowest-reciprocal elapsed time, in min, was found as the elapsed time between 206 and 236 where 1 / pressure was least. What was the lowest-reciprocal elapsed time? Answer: 233.0 min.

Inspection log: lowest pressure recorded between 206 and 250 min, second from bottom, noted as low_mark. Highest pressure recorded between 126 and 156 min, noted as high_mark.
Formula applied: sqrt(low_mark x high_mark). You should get 429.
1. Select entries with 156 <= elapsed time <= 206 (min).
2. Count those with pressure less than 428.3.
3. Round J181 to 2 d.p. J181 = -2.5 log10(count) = -1.51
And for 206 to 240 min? -1.51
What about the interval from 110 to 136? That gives -0.75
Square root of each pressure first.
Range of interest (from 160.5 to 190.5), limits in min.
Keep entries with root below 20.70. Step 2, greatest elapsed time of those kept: 188.0 min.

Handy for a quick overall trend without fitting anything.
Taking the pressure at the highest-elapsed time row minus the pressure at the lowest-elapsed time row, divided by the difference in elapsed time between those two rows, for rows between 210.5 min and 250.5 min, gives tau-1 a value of 0.4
